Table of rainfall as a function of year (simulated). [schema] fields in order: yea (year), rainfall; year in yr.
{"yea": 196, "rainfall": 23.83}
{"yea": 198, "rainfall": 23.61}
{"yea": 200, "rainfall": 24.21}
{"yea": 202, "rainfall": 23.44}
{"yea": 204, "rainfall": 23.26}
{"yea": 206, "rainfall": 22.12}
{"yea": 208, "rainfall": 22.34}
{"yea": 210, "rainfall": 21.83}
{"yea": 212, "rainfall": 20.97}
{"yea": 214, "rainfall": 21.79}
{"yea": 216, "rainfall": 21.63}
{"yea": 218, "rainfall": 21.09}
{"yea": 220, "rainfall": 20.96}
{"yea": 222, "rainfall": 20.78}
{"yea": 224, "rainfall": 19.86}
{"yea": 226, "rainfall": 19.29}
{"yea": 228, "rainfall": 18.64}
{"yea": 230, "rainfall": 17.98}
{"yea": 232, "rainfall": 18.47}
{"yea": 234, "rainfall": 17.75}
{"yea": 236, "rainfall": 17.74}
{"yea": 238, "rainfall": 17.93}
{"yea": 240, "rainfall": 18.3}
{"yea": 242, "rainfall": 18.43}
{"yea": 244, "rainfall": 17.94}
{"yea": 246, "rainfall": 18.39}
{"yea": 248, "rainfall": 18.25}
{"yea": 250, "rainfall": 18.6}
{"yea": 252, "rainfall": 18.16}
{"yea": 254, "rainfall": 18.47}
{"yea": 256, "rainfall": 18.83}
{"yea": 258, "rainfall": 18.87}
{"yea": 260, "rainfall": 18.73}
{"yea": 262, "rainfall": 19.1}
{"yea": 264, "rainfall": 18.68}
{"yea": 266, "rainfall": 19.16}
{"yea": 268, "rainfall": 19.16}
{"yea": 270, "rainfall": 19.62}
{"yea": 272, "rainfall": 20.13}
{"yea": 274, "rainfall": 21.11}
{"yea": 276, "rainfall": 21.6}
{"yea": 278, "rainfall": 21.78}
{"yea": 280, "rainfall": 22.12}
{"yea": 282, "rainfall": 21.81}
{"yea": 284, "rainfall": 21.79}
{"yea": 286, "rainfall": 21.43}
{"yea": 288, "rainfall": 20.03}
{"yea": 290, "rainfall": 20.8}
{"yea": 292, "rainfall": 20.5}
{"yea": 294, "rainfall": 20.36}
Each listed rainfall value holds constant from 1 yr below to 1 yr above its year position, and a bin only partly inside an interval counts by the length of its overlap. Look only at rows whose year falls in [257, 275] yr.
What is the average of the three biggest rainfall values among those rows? 20.3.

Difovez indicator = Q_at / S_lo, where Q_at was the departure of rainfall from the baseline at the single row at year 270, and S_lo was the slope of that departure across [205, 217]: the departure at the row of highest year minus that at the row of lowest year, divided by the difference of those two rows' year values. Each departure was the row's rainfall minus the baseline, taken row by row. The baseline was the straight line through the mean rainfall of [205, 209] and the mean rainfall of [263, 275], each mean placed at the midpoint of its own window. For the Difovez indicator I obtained -3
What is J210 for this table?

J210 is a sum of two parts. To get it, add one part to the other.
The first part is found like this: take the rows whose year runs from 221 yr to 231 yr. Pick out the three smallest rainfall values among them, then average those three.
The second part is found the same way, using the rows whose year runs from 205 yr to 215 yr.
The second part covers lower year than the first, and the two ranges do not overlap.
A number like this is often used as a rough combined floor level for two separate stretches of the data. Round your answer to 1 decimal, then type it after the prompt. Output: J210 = 40.2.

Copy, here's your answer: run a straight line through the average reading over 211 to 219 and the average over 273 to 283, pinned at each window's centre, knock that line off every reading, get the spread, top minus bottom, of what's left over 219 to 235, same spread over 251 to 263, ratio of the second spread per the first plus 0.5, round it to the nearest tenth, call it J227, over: 0.8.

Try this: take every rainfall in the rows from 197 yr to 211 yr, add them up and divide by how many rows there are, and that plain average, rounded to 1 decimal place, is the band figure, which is 23.0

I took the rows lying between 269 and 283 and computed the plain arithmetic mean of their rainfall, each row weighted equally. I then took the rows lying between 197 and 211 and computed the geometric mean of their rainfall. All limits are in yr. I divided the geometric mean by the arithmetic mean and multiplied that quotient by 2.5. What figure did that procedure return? 2.7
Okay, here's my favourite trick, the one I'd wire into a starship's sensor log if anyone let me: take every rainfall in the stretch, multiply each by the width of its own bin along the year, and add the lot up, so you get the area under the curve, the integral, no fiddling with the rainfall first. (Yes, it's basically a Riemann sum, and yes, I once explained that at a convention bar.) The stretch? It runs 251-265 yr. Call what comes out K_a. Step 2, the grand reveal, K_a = 262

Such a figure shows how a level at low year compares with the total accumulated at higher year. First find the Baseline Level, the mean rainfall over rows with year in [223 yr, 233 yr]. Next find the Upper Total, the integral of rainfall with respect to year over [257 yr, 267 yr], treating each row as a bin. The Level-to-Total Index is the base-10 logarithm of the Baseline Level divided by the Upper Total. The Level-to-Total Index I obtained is -1.0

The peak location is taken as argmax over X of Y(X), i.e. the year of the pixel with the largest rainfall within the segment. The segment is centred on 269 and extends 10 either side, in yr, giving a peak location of 278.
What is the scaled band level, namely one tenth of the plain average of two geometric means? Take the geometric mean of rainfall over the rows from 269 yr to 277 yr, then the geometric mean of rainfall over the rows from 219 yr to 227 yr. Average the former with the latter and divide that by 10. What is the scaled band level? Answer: 2.04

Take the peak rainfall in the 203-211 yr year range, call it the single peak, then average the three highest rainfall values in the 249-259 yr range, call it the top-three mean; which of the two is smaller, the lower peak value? 18.8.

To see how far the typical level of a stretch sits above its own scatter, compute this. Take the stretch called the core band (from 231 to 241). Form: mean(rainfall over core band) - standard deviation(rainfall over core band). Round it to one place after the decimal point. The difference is 17.7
